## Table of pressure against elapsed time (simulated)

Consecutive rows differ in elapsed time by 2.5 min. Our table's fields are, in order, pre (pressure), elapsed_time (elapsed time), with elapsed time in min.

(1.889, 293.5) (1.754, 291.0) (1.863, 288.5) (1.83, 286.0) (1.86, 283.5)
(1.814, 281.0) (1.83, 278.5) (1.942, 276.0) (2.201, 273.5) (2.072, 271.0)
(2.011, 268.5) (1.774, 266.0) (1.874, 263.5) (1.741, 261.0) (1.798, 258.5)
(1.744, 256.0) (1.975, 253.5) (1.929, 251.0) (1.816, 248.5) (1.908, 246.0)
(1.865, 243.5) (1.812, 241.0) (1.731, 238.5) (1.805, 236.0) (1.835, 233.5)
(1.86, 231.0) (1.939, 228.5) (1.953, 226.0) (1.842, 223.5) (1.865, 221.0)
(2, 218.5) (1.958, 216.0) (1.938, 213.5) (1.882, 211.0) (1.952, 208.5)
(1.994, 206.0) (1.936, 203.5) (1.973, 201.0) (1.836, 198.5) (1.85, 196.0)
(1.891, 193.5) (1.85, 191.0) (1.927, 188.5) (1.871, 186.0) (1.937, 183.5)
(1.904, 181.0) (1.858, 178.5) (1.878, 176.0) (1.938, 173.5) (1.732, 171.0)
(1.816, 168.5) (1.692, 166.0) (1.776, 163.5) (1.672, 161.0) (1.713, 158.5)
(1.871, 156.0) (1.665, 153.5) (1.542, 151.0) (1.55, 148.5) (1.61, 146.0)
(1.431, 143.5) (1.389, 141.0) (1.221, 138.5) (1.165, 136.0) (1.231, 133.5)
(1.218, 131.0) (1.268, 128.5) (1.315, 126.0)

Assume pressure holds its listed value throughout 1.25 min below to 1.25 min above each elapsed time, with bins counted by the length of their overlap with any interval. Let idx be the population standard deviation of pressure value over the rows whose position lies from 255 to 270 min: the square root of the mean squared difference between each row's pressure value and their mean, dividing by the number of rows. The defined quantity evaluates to 0.095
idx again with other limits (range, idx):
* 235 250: 0.055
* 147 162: 0.110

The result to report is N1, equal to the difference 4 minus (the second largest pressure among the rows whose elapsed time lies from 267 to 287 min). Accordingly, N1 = 1.93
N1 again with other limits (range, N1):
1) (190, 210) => 2.03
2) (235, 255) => 2.07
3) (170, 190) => 2.06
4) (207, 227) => 2.04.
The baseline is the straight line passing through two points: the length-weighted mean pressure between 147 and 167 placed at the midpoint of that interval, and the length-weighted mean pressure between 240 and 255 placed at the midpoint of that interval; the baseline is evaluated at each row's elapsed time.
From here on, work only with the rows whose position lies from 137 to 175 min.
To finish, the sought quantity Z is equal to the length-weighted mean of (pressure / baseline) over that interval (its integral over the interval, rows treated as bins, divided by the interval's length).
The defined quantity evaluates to 0.97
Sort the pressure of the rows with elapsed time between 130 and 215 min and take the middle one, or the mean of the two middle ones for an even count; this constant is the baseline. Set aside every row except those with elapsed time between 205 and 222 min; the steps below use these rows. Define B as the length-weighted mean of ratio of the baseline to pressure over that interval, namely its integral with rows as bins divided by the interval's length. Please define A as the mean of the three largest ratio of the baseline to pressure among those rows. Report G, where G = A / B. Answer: 1.02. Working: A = 0.973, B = 0.95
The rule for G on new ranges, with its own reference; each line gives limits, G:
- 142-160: 1.07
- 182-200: 1.02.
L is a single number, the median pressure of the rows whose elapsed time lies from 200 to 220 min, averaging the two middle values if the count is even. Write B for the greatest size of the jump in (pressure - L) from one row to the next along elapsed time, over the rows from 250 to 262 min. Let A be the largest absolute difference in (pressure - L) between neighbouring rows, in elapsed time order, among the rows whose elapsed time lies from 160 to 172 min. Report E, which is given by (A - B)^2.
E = 0.011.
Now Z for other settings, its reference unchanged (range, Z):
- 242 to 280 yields 0.99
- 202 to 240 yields 1.04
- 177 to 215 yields 1.08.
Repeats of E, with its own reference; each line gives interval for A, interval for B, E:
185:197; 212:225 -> 0.003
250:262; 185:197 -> 0.024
